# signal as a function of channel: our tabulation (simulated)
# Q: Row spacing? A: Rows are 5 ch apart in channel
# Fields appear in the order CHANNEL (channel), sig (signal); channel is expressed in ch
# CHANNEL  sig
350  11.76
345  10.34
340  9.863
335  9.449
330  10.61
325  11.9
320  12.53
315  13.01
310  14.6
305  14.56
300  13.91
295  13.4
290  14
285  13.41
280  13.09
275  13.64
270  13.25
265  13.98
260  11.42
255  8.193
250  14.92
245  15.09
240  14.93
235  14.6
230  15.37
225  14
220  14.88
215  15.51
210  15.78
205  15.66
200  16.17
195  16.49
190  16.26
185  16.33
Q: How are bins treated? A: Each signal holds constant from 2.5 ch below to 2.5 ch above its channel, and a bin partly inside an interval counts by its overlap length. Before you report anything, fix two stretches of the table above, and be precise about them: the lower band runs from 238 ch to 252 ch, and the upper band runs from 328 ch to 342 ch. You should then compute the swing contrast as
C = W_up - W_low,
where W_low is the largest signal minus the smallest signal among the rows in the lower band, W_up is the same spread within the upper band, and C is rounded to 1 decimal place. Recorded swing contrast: 1.0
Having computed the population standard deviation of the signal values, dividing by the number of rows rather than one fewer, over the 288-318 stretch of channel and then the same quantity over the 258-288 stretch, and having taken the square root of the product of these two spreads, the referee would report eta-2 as 0.68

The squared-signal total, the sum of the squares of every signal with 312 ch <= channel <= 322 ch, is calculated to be 326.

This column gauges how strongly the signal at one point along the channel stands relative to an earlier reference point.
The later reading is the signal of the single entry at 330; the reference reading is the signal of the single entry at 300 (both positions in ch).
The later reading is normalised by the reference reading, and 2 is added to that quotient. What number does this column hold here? 2.76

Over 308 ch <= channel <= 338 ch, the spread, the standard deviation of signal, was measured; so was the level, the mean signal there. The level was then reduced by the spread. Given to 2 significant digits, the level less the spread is 10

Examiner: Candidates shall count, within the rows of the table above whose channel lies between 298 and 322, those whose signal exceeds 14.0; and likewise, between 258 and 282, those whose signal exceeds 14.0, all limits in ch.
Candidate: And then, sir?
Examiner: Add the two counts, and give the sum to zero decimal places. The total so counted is 2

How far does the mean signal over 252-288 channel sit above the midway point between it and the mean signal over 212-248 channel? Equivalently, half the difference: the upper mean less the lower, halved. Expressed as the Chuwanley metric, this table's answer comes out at -1.2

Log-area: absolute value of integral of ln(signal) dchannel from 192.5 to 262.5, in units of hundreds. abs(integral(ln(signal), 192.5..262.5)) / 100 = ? 1.9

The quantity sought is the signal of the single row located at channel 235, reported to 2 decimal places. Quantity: 14.60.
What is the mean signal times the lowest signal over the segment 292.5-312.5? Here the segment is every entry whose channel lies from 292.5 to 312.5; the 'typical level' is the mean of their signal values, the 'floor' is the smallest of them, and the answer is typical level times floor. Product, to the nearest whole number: 189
